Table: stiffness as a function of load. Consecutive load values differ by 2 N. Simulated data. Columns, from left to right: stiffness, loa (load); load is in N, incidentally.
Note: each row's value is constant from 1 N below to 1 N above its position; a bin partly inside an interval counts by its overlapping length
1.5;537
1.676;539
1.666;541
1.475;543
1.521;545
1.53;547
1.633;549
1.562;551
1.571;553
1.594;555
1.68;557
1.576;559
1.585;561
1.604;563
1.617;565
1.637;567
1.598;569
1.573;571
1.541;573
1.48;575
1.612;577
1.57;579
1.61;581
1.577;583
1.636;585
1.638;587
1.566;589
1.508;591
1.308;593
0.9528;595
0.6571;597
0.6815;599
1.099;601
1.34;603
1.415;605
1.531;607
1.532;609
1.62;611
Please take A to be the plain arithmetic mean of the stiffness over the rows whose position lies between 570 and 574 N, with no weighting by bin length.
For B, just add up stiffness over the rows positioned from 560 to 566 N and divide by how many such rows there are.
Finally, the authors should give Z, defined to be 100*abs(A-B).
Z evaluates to 4.5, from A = 1.56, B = 1.60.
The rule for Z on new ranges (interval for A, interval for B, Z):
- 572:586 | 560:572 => 2.7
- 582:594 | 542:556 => 1.6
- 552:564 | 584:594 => 7.0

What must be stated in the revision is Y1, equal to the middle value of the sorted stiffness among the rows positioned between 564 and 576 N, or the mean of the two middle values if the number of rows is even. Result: 1.59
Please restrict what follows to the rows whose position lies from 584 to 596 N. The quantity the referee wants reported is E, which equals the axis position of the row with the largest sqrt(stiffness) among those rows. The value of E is 587 N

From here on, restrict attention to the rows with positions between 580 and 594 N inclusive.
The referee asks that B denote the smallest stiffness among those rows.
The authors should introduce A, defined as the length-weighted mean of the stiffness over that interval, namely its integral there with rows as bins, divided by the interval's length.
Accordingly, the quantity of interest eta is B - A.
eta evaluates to -0.24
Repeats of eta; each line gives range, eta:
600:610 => -0.28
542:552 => -0.07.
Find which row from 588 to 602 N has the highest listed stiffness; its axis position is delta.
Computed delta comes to 589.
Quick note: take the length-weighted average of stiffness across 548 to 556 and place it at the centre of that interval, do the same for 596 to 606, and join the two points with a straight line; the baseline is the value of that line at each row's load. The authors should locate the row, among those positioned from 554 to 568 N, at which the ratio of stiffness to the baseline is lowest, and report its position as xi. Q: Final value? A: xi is 555 N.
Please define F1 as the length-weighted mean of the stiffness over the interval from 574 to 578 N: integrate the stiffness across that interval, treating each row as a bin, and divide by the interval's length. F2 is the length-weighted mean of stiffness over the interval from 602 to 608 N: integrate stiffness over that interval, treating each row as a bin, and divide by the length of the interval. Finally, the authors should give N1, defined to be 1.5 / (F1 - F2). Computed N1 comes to 13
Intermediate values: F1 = 1.55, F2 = 1.43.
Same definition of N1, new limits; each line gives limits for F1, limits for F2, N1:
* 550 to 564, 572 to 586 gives 72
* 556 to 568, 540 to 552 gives 29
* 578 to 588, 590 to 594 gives 8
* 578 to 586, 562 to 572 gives -199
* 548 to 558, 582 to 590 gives 400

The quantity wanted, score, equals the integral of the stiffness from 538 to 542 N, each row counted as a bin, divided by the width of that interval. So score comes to 1.67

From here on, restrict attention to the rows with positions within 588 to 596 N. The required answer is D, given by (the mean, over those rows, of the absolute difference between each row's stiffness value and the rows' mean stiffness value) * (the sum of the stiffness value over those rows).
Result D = 1.08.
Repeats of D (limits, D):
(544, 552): 0.22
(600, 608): 0.68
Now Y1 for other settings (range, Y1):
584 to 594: 1.57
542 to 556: 1.56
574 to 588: 1.61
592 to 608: 1.20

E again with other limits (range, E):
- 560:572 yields 567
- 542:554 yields 549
